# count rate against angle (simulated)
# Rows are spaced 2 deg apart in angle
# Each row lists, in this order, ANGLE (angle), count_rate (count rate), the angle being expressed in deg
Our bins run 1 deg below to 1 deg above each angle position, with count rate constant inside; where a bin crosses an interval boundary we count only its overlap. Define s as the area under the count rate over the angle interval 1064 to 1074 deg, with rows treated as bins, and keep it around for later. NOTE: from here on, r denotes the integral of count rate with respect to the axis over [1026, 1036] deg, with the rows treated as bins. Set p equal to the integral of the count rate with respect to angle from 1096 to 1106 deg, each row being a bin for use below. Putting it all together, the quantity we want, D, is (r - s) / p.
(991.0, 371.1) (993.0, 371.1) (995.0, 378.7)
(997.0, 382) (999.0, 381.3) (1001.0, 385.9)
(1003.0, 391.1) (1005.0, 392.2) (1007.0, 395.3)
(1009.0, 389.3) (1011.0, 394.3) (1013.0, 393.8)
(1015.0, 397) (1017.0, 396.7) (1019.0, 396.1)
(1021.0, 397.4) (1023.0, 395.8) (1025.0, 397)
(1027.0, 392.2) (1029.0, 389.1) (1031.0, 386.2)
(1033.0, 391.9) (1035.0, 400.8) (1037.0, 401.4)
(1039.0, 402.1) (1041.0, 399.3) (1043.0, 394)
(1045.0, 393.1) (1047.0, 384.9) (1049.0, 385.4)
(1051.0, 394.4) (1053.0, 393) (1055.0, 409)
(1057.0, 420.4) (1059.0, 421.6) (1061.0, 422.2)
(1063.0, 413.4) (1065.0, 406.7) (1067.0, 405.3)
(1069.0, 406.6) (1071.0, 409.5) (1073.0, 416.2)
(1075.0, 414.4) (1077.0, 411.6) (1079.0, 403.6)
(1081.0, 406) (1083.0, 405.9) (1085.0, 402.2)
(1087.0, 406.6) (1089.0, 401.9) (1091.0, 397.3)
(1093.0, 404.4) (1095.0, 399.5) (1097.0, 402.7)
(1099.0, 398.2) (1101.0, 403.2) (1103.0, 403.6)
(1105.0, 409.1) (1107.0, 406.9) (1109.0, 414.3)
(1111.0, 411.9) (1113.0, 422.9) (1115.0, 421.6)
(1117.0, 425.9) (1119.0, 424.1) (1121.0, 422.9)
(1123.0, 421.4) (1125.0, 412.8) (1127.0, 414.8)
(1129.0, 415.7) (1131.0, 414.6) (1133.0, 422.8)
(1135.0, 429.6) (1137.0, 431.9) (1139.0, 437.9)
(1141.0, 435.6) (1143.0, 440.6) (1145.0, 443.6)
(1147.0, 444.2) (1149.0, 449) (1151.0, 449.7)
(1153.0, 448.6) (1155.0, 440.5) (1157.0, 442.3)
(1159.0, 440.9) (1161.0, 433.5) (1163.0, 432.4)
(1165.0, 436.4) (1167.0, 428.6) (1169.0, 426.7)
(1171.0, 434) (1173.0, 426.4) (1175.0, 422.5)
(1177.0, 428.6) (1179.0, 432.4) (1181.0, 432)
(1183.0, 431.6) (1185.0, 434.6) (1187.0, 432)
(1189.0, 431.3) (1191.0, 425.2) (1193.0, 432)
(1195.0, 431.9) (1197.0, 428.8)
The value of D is -0.042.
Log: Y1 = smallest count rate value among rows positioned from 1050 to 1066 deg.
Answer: 393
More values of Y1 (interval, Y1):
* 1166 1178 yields 422.5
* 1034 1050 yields 384.9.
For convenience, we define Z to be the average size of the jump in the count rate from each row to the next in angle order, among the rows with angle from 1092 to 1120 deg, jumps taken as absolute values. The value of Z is 4.1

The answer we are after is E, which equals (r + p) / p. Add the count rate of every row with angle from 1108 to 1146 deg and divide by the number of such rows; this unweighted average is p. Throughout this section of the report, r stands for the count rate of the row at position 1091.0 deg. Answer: 1.94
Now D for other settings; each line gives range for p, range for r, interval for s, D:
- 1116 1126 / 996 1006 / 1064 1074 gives -0.053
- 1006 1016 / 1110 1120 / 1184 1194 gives -0.025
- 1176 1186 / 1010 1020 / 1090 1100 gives -0.011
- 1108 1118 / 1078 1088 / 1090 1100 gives 0.011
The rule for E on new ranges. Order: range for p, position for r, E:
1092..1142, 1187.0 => 2.04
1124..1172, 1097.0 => 1.93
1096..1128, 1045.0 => 1.95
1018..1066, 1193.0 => 2.08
